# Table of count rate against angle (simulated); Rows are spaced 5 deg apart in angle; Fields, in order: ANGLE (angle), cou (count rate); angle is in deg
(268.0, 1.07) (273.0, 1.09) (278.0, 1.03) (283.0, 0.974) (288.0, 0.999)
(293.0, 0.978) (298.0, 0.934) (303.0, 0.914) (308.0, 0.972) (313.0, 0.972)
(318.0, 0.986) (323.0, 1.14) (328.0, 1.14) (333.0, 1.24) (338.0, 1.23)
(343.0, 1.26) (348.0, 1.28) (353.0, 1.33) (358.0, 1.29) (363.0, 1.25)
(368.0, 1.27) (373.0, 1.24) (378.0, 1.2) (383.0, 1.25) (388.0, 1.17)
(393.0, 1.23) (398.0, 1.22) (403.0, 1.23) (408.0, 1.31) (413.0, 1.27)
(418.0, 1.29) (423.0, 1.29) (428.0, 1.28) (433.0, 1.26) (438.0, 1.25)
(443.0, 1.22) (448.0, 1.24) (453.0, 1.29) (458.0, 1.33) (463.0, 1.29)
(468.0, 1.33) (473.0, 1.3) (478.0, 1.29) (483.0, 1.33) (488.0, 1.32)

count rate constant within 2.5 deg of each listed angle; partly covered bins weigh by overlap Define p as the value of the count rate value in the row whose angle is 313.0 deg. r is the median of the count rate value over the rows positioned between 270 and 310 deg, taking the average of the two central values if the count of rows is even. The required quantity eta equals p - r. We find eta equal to 0.00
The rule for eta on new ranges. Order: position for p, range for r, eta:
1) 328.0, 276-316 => 0.17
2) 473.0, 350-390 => 0.05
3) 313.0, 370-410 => -0.26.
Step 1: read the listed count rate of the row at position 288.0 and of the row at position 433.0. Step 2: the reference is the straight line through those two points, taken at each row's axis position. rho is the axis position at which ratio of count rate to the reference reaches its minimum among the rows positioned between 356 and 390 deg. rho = 388.0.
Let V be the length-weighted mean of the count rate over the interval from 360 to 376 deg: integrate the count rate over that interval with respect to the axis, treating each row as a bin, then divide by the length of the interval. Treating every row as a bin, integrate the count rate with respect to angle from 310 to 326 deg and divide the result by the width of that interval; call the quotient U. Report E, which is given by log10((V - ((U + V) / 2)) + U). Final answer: 0.058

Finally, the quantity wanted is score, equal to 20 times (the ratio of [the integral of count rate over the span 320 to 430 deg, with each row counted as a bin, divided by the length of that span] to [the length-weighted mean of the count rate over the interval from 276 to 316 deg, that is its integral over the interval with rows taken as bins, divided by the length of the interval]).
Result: 25.6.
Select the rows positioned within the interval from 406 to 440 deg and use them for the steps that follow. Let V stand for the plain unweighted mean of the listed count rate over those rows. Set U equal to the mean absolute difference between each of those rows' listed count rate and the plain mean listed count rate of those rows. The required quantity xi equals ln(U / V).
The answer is -4.4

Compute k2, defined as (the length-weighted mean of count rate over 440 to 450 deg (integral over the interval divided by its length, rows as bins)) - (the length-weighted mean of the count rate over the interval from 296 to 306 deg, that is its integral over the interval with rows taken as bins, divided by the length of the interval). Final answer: 0.30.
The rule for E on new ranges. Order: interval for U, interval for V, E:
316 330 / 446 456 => 0.072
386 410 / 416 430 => 0.100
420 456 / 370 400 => 0.094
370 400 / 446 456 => 0.095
